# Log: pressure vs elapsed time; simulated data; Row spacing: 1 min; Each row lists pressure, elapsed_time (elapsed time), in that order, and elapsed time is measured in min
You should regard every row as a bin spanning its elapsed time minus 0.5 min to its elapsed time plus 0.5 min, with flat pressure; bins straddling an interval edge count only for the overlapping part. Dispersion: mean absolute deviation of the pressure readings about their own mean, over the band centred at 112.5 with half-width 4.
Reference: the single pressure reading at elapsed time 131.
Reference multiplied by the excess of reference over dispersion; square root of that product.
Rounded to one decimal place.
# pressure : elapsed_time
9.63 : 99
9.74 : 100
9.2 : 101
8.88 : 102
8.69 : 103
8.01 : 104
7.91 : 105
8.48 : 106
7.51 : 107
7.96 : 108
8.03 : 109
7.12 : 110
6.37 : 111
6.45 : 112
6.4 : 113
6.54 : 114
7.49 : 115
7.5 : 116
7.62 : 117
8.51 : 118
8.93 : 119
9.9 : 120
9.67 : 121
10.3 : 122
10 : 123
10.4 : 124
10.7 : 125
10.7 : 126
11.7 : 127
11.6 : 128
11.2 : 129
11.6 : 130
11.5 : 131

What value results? 11.2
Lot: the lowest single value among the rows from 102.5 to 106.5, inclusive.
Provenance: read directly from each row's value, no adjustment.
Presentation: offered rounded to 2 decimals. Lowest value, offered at 7.91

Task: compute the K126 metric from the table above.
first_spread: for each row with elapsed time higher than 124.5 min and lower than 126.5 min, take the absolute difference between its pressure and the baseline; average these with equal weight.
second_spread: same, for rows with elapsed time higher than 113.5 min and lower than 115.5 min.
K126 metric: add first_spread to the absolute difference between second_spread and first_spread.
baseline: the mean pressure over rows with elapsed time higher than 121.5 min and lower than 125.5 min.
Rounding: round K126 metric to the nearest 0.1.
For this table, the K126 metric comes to 3.3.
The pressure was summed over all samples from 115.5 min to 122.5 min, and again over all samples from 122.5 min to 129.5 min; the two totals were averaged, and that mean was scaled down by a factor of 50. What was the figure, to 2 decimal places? 1.39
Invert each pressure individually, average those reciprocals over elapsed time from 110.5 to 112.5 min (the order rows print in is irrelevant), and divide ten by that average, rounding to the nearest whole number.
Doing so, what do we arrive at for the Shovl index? 64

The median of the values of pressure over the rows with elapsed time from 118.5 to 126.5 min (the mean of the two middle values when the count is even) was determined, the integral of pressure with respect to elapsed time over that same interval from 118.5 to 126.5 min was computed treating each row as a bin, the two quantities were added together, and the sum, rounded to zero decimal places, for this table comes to 91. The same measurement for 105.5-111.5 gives 53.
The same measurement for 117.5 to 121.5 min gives 46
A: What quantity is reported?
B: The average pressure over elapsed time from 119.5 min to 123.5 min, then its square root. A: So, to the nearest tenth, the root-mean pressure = 3.2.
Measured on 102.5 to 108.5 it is 2.8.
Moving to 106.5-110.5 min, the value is 2.8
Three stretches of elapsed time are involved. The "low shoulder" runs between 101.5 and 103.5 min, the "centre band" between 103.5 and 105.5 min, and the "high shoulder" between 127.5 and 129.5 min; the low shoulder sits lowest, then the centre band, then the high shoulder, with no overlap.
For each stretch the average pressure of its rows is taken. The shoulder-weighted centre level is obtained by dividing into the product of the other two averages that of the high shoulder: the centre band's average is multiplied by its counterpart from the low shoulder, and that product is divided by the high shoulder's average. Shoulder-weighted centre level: 6.1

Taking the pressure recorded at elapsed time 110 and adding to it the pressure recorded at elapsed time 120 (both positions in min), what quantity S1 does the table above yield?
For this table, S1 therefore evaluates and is 17.0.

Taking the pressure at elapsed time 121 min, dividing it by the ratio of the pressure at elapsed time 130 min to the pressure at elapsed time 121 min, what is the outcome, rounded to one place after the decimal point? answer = 8.1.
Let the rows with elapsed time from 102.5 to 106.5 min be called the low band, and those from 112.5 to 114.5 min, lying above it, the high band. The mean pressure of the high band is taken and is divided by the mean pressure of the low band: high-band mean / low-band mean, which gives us 0.78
